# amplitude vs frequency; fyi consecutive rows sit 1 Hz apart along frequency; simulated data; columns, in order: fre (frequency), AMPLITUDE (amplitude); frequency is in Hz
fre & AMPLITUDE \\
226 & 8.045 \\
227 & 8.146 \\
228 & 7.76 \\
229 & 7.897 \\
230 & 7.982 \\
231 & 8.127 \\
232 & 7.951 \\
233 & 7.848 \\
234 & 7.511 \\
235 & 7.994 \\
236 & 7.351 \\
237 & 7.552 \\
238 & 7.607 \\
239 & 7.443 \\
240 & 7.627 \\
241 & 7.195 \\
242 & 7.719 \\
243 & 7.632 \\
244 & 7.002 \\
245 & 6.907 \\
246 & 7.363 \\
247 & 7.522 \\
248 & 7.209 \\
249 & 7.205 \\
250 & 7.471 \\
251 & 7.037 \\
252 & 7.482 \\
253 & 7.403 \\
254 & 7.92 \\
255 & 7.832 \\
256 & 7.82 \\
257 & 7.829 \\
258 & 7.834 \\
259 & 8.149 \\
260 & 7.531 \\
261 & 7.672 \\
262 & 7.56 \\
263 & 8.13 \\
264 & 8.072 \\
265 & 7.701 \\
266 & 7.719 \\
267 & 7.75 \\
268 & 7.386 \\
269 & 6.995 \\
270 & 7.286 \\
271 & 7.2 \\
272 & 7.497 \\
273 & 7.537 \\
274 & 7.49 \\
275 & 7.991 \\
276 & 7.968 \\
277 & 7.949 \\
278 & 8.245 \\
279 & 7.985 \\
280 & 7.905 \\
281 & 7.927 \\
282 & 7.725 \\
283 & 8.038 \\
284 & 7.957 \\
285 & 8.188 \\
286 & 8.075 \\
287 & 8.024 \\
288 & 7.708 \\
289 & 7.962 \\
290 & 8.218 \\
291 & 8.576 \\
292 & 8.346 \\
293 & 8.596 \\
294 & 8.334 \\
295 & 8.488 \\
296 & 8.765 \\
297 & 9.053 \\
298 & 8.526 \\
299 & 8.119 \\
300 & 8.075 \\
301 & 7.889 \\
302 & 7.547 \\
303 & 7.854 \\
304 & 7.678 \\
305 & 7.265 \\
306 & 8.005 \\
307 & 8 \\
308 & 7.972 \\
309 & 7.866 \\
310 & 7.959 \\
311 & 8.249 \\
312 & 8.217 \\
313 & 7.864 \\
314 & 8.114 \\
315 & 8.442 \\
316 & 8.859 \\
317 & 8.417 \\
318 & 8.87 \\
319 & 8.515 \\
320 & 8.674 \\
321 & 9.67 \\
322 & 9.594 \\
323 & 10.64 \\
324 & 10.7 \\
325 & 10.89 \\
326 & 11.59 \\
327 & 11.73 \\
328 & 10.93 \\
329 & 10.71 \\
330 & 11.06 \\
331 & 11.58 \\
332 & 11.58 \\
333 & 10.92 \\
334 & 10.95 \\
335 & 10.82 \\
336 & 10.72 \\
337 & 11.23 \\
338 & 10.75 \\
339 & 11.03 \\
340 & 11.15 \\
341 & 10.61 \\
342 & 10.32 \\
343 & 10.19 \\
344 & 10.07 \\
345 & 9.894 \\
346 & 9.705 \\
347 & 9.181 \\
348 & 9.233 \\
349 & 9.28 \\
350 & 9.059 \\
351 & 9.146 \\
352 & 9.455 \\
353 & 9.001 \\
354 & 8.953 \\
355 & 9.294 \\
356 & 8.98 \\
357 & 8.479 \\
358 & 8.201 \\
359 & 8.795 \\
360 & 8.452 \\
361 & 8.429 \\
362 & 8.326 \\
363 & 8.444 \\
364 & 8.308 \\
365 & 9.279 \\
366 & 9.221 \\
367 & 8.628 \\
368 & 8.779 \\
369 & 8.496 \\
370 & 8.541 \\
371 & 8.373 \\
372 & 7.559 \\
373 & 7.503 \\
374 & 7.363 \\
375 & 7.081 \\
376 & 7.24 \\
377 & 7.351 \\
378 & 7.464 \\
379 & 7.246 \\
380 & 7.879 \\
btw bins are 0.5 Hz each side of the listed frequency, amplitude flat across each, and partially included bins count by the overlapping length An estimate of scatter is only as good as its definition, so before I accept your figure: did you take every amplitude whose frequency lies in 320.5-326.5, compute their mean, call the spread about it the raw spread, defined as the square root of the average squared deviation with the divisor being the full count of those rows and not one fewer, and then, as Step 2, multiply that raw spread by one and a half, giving 1.04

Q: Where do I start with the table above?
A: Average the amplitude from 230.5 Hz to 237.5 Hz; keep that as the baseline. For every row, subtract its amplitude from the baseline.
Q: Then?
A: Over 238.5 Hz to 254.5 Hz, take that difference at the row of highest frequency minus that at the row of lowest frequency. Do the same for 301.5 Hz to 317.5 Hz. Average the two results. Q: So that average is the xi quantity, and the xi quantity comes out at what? -0.7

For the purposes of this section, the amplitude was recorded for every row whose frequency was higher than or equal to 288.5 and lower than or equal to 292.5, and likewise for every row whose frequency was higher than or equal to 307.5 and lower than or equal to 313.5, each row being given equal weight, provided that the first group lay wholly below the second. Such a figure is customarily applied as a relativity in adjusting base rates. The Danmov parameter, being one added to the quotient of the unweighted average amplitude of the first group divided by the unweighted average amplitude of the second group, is 2.03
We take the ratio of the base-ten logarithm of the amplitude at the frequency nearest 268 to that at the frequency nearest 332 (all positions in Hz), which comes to 0.82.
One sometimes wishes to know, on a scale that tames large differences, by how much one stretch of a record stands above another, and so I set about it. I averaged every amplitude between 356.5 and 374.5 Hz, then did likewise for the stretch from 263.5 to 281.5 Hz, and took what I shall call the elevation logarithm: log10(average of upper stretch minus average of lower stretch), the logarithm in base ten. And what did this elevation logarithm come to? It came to -0.16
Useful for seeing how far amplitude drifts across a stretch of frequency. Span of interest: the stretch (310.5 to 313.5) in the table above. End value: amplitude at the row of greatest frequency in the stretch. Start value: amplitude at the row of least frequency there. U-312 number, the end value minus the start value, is -0.4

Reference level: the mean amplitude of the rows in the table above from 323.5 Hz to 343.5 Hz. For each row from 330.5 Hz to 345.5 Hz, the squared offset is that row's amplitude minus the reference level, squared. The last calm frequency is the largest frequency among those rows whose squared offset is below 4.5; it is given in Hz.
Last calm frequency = 345 Hz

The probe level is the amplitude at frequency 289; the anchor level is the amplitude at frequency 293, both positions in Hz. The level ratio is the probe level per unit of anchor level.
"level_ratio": 0.93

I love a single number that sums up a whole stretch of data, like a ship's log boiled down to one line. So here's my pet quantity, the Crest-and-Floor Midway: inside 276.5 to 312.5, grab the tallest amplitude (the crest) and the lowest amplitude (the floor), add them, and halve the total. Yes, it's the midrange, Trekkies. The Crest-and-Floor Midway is 8.2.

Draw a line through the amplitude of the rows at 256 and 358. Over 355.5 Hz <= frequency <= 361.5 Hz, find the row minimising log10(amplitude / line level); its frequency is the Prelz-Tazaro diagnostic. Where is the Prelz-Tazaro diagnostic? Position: 358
